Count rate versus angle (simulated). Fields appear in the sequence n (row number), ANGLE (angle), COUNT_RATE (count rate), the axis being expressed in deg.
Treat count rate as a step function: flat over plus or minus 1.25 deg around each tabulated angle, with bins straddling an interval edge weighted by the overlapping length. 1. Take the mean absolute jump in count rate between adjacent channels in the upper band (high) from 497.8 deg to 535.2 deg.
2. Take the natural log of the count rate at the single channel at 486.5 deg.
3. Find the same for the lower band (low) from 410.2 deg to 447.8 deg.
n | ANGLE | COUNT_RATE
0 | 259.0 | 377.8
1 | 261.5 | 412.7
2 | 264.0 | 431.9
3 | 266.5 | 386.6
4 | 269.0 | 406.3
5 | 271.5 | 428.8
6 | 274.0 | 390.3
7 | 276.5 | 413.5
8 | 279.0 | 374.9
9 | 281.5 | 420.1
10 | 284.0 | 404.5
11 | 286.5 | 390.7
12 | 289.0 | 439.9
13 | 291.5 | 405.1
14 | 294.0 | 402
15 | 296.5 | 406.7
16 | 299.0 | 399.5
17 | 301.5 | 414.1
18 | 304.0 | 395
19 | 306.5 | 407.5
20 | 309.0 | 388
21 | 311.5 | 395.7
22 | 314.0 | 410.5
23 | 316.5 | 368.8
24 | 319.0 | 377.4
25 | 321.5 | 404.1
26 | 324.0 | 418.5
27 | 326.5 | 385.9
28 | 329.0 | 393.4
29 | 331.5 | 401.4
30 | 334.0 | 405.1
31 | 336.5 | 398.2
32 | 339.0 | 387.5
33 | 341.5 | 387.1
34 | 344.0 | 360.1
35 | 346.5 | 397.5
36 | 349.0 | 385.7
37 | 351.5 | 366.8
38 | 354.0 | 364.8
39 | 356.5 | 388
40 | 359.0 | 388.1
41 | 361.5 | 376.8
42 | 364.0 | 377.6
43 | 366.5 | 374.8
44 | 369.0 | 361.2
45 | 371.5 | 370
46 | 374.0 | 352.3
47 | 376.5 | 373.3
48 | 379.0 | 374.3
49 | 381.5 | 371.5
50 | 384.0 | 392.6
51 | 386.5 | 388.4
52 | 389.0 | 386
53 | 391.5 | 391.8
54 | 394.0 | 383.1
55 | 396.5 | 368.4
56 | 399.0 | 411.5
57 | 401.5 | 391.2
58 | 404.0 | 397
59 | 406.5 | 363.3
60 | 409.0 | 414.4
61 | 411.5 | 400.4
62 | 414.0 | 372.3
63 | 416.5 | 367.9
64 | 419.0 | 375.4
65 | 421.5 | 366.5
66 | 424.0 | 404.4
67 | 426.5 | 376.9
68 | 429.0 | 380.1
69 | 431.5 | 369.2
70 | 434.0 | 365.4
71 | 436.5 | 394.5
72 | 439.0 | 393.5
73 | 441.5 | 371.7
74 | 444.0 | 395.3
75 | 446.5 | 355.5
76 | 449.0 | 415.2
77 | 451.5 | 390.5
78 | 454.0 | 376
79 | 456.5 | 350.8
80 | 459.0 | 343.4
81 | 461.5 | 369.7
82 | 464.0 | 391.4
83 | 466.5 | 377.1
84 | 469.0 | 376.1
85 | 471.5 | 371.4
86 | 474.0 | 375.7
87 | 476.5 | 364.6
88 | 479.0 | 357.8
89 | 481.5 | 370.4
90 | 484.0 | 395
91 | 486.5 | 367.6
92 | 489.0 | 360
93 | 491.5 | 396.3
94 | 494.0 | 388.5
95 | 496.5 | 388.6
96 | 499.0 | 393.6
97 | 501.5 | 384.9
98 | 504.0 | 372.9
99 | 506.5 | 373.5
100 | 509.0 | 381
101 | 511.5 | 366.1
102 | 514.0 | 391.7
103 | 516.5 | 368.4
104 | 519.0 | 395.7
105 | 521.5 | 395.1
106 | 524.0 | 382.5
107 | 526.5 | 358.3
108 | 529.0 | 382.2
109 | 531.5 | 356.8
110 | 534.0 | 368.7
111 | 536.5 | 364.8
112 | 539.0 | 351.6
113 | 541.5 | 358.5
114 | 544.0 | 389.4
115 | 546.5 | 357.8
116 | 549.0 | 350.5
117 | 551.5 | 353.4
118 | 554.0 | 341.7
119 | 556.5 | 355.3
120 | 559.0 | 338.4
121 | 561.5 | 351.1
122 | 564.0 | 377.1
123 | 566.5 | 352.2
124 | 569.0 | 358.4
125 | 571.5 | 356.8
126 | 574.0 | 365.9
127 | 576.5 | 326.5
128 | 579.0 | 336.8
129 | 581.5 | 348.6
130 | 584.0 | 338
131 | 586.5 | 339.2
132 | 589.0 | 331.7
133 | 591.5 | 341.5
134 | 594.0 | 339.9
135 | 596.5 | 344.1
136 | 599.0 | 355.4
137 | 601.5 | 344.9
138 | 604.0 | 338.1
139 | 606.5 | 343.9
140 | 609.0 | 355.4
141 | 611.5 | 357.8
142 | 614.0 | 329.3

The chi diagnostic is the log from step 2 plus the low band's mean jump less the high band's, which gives 8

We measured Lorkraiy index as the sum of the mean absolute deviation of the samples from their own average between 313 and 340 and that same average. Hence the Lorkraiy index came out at 407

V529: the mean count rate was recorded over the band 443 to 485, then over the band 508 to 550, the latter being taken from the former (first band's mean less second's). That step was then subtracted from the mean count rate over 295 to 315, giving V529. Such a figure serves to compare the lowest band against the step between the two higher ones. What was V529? 399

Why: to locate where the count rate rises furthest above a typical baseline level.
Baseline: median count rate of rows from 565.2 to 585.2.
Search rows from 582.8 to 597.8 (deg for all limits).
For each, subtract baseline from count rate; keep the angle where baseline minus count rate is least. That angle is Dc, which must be 596.5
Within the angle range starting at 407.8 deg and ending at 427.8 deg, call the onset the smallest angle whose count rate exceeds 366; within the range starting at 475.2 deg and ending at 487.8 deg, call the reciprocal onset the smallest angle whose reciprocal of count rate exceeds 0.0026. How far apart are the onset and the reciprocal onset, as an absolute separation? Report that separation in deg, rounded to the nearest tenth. 67.5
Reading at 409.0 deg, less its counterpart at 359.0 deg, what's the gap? 26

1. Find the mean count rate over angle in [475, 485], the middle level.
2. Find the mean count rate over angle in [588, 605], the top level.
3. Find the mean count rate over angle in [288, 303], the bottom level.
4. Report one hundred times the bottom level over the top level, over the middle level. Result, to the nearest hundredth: 0.32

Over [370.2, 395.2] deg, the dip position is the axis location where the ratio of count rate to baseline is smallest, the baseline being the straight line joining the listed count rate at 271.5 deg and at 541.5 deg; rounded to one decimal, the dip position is 374.0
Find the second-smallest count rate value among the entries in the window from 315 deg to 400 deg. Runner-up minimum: 360.1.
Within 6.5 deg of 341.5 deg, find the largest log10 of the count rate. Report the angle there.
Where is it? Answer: 336.5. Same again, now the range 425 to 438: 436.5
